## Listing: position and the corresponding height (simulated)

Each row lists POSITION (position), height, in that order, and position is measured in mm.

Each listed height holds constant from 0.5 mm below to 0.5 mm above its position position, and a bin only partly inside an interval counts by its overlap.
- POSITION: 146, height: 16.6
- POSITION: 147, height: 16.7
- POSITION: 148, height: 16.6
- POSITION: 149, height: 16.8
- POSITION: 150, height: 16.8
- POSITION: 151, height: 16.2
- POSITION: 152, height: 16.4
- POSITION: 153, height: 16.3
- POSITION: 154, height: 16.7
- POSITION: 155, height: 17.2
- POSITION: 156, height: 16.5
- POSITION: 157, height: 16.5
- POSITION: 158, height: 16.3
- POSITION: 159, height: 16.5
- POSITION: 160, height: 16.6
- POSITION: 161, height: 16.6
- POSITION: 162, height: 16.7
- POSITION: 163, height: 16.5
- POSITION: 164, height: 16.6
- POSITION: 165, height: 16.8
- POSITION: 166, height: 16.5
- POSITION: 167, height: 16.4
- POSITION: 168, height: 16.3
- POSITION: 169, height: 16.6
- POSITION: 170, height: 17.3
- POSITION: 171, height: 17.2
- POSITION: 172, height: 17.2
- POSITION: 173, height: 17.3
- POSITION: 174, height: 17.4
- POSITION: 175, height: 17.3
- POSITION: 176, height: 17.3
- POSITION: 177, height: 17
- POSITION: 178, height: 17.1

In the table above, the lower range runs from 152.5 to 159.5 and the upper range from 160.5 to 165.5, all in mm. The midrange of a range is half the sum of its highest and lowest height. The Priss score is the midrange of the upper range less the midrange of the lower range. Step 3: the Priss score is -0.10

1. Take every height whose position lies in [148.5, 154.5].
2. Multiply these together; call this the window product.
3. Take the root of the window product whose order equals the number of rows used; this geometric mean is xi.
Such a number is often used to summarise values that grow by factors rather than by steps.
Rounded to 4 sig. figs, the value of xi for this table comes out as 16.53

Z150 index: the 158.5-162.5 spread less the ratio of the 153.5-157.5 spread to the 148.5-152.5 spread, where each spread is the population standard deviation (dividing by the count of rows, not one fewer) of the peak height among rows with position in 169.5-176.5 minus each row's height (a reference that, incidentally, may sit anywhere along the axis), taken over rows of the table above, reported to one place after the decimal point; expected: -1.0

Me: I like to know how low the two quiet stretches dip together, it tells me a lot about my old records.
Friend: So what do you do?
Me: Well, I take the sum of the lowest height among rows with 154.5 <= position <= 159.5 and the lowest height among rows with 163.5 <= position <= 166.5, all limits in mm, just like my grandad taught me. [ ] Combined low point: 32.8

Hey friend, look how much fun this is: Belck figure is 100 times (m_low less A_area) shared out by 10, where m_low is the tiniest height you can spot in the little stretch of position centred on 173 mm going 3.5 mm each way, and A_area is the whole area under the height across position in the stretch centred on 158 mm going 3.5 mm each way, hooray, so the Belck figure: -990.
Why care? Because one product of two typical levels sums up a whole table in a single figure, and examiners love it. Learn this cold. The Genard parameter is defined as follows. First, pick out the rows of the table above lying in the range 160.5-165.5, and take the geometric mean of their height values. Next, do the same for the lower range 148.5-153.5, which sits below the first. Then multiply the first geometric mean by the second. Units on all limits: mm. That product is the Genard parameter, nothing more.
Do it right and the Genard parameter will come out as 275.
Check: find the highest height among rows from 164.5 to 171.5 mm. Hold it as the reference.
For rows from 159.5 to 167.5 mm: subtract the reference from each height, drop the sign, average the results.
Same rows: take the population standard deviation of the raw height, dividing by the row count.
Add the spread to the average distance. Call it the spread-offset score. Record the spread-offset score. 0.83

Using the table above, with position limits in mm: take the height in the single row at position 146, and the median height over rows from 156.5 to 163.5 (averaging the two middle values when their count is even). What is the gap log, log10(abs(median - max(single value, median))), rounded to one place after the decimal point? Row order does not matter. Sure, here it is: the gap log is -1.0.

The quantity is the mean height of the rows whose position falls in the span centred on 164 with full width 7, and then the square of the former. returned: 275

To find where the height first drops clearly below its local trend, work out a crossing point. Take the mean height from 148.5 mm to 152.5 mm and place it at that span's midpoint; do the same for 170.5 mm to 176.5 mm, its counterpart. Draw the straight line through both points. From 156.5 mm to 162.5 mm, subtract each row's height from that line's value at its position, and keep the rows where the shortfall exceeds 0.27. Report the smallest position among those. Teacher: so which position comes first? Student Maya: 158 mm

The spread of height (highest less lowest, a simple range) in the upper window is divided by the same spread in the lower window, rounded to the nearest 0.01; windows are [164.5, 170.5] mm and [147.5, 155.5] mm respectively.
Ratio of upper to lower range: 1.00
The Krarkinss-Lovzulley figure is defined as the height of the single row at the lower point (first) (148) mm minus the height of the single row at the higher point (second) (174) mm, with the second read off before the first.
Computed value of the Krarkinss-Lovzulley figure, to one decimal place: -0.8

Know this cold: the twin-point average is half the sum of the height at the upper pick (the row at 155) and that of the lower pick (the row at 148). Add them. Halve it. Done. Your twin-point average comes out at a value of 16.9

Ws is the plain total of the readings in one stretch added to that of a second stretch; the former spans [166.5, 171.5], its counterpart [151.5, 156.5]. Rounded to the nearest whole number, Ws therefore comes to 167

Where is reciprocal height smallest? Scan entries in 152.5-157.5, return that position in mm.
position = 155 mm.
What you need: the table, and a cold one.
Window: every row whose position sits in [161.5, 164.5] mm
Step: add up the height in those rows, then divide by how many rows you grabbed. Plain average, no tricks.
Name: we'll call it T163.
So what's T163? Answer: 16.6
